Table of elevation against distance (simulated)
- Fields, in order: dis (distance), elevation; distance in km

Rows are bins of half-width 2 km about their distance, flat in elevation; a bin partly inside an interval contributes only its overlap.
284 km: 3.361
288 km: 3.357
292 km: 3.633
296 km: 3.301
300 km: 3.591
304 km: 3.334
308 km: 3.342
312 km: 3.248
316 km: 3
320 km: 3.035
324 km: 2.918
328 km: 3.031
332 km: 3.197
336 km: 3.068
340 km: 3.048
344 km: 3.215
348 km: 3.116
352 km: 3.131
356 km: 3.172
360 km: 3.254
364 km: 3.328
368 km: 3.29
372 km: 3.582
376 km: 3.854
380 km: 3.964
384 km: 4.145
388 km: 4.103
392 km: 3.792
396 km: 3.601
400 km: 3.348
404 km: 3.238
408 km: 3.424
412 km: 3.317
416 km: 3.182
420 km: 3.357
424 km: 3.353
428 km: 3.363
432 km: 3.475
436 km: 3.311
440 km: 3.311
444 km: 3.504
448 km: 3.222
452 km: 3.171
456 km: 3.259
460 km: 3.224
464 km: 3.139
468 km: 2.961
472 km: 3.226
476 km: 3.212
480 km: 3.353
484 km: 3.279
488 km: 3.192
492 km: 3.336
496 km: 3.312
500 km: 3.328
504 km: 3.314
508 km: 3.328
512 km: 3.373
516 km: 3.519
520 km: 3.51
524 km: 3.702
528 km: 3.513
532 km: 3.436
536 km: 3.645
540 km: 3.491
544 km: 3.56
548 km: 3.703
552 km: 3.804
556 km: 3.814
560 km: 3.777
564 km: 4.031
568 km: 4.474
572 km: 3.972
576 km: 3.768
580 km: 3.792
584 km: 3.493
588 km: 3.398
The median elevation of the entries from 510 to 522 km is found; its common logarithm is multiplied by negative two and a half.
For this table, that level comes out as -1.363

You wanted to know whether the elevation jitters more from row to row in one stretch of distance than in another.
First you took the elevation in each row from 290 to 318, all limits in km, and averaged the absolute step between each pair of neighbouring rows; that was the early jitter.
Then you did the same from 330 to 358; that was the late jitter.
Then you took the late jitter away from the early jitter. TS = 0.13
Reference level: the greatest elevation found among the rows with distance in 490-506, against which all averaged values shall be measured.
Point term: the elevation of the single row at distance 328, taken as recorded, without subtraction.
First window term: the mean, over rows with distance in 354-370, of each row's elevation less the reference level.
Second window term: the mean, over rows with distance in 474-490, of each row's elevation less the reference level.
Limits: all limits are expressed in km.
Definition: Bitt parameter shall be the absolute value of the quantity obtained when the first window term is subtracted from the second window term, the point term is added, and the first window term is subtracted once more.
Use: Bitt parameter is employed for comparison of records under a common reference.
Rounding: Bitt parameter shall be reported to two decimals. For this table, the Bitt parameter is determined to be 3.10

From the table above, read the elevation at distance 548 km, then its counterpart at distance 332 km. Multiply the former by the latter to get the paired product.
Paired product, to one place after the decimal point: 11.8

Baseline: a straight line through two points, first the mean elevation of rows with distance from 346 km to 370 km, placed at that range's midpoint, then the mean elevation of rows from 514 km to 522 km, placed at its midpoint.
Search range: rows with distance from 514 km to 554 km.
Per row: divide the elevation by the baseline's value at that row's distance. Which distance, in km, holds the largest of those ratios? 552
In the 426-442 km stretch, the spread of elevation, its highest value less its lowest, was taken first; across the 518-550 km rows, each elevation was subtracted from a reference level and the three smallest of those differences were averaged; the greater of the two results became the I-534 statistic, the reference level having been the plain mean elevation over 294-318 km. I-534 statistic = 0.2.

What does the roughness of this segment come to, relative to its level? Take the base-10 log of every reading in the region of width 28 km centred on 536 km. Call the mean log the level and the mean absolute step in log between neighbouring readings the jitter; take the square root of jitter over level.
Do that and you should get 0.176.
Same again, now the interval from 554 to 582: 0.208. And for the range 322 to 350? 0.182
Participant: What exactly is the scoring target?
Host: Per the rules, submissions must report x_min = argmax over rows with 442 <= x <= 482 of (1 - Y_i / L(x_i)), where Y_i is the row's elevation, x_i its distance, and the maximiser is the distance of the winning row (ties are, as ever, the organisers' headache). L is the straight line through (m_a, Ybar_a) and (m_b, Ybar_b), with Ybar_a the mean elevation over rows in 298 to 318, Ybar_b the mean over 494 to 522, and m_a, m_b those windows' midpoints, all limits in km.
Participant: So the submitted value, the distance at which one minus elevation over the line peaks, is 468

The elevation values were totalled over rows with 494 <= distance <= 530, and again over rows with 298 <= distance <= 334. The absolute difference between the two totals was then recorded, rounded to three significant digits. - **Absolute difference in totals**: 2.20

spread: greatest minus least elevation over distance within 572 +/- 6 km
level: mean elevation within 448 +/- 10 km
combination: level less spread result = 2.6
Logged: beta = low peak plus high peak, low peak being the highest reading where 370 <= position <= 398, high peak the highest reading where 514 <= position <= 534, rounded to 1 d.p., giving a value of 7.8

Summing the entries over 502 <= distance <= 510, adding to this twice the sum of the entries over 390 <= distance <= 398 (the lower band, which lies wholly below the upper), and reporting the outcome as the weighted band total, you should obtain 21.4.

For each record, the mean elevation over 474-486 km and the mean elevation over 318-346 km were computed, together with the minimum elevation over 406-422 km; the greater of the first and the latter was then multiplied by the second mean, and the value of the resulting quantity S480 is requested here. 10.1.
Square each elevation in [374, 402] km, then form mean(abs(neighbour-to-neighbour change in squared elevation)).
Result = 1.4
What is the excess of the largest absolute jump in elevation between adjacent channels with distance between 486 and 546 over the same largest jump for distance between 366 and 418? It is -0.10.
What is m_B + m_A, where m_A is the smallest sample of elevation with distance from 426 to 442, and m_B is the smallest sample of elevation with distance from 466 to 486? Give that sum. 6.27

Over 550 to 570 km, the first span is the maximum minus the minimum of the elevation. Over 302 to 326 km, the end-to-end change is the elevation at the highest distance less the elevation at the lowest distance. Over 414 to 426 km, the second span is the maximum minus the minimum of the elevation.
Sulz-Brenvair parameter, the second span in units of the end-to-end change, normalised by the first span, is -0.6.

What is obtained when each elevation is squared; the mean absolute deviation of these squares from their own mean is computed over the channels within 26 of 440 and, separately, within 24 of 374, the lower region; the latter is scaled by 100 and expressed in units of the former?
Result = 376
